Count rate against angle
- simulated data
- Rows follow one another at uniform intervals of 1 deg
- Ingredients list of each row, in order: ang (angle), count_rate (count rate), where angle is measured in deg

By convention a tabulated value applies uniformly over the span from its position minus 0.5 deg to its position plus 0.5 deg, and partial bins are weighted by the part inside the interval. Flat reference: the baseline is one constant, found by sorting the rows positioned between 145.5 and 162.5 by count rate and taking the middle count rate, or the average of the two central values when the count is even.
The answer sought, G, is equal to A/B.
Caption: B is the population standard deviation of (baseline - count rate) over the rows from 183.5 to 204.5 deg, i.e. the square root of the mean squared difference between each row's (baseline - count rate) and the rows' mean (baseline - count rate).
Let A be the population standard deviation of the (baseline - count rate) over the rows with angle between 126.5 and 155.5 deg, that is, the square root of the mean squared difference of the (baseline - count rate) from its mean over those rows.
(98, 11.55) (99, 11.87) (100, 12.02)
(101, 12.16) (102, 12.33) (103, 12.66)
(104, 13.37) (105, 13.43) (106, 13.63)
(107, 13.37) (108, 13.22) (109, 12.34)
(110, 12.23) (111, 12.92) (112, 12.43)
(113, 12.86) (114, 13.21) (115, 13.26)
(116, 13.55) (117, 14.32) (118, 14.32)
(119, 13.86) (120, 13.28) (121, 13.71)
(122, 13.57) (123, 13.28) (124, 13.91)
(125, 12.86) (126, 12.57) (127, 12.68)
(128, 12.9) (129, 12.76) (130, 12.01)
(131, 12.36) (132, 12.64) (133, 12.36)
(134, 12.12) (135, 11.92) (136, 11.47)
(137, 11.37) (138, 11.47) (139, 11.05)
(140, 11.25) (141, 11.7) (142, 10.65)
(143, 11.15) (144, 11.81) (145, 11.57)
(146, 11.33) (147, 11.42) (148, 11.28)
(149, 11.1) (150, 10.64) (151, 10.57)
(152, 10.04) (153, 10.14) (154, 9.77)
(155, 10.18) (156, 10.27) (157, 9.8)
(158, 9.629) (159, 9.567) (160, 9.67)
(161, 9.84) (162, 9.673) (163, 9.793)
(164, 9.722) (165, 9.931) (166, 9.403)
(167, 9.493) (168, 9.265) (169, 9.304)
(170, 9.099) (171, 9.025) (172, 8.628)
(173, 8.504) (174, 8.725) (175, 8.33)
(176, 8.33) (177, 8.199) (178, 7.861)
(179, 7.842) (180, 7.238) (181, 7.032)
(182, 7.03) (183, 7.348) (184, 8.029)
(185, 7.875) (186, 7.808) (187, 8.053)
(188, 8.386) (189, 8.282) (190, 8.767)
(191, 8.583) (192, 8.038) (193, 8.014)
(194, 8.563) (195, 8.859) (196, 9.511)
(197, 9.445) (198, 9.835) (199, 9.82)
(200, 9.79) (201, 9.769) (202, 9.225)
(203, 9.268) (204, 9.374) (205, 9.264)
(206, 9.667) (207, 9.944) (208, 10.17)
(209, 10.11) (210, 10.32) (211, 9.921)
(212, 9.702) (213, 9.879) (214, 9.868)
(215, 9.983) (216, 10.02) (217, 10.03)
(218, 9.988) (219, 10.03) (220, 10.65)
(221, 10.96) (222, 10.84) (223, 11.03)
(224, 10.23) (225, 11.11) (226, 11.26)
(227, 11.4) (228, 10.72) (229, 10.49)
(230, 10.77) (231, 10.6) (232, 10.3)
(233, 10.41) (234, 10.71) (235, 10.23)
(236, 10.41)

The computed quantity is 1.2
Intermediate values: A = 0.84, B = 0.70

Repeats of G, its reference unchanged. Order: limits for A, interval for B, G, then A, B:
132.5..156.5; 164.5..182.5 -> 0.8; 0.68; 0.84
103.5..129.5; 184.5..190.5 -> 1.7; 0.55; 0.33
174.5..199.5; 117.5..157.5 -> 0.6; 0.76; 1.21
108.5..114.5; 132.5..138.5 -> 0.9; 0.35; 0.37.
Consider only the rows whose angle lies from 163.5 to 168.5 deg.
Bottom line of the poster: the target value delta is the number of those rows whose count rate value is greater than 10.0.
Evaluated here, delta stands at 0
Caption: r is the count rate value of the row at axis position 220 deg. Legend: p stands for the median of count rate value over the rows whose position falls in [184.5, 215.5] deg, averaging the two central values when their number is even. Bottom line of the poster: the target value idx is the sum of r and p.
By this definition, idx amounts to 20.1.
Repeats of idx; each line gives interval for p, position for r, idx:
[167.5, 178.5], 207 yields 18.6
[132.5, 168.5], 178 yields 18.5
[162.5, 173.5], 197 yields 18.7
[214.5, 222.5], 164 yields 19.8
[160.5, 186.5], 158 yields 18.2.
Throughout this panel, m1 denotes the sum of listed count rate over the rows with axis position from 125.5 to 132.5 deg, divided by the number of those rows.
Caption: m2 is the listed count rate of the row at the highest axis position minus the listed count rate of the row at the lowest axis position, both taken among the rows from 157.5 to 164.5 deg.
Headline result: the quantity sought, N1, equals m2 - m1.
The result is -12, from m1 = 12.6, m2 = 0.09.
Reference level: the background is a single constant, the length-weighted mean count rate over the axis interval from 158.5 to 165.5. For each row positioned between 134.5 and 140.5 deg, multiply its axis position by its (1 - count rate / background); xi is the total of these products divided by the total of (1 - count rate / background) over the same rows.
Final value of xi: 137.3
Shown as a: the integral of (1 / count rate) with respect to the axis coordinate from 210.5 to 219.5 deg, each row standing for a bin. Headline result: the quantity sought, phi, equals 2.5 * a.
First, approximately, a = 0.91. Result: 2.3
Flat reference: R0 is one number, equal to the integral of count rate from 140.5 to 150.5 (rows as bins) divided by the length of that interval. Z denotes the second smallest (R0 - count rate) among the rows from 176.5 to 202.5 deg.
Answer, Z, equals 1.4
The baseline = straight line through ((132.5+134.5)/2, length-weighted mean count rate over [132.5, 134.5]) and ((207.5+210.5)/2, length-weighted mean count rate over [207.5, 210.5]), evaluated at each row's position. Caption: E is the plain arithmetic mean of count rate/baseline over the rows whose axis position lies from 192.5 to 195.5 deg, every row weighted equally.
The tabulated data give 0.80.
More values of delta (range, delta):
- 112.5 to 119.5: 7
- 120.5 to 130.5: 10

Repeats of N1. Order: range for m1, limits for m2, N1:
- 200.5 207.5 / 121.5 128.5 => -10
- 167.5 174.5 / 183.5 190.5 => -8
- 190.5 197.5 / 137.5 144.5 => -8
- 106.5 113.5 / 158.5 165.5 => -12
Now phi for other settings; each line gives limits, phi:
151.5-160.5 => 2.3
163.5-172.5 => 2.4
